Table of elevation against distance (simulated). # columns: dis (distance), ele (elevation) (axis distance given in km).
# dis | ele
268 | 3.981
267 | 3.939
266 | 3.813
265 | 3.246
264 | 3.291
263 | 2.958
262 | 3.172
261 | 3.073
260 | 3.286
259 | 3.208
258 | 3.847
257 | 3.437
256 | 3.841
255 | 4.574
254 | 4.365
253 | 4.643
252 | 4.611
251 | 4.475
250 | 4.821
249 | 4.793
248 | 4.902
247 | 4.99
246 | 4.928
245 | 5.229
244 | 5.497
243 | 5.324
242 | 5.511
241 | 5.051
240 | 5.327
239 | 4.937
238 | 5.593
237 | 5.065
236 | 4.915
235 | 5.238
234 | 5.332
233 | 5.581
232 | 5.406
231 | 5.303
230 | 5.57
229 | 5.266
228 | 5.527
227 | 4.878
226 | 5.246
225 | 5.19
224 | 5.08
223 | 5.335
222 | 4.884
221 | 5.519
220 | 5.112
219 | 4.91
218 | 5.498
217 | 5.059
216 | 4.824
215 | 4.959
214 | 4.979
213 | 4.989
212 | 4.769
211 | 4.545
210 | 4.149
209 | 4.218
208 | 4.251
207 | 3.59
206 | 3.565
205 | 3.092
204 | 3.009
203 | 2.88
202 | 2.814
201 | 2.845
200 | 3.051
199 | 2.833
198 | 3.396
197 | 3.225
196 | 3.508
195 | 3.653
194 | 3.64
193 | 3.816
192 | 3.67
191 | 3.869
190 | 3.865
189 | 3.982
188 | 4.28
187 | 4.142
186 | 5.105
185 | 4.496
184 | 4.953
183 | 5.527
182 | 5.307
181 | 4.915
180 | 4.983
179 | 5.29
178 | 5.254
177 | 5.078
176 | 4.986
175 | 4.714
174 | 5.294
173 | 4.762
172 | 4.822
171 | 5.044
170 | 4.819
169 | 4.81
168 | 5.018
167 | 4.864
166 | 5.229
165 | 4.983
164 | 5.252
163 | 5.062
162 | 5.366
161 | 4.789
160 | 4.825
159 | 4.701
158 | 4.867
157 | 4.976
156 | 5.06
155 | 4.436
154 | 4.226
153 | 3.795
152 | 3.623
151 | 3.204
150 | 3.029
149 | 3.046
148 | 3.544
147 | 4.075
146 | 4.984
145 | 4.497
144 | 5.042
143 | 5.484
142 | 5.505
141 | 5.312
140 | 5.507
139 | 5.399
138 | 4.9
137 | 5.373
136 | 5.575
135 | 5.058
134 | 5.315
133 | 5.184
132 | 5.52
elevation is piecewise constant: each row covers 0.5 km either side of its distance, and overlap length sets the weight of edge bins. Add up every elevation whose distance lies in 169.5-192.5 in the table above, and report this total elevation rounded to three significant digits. 109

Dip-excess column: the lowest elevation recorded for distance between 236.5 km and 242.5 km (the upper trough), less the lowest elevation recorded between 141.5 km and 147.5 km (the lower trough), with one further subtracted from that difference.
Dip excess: -0.1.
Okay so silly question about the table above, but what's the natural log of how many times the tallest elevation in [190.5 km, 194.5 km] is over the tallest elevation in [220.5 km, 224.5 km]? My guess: -0.36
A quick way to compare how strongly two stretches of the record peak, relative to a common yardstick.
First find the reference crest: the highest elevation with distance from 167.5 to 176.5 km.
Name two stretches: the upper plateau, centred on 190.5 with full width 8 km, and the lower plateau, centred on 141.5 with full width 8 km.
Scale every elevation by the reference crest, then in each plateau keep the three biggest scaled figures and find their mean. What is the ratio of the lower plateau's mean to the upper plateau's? 1.3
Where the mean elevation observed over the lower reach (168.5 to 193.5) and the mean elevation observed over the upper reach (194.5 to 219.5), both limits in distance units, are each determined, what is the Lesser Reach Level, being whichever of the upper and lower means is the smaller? 3.94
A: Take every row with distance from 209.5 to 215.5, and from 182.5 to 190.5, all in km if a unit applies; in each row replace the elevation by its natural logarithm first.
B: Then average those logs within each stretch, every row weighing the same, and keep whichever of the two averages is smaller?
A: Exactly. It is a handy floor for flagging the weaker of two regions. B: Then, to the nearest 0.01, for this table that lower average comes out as 1.51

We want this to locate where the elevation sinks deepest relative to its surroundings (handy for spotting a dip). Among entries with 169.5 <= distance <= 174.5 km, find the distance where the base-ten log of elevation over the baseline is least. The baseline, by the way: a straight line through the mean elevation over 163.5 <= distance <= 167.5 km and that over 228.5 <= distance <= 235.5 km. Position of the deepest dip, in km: 173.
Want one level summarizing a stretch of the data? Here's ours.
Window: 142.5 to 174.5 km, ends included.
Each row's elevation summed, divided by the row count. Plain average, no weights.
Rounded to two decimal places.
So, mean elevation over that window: 4.61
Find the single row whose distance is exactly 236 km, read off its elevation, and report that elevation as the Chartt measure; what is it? 4.915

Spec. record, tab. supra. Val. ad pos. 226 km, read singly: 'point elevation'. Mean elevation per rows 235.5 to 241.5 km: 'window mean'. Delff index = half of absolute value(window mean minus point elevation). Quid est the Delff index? 0.0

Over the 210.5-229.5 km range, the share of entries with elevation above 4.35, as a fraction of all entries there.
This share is 1.0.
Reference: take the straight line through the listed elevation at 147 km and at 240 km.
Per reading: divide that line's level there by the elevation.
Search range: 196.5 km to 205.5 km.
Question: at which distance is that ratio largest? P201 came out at 202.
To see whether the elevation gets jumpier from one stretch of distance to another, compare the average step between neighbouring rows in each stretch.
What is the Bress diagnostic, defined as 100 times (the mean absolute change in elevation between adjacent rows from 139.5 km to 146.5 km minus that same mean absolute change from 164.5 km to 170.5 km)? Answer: 12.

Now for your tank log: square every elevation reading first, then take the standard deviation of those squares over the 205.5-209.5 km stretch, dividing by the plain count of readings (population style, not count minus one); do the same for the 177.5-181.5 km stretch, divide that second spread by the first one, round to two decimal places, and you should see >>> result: 0.65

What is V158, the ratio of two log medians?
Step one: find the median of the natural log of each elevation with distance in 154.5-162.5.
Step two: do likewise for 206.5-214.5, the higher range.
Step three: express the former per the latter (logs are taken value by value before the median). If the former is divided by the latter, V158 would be 1.07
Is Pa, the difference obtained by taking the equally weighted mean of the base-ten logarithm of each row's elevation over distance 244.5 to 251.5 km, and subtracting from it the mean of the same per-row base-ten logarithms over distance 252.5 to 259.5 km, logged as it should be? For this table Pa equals 0.091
